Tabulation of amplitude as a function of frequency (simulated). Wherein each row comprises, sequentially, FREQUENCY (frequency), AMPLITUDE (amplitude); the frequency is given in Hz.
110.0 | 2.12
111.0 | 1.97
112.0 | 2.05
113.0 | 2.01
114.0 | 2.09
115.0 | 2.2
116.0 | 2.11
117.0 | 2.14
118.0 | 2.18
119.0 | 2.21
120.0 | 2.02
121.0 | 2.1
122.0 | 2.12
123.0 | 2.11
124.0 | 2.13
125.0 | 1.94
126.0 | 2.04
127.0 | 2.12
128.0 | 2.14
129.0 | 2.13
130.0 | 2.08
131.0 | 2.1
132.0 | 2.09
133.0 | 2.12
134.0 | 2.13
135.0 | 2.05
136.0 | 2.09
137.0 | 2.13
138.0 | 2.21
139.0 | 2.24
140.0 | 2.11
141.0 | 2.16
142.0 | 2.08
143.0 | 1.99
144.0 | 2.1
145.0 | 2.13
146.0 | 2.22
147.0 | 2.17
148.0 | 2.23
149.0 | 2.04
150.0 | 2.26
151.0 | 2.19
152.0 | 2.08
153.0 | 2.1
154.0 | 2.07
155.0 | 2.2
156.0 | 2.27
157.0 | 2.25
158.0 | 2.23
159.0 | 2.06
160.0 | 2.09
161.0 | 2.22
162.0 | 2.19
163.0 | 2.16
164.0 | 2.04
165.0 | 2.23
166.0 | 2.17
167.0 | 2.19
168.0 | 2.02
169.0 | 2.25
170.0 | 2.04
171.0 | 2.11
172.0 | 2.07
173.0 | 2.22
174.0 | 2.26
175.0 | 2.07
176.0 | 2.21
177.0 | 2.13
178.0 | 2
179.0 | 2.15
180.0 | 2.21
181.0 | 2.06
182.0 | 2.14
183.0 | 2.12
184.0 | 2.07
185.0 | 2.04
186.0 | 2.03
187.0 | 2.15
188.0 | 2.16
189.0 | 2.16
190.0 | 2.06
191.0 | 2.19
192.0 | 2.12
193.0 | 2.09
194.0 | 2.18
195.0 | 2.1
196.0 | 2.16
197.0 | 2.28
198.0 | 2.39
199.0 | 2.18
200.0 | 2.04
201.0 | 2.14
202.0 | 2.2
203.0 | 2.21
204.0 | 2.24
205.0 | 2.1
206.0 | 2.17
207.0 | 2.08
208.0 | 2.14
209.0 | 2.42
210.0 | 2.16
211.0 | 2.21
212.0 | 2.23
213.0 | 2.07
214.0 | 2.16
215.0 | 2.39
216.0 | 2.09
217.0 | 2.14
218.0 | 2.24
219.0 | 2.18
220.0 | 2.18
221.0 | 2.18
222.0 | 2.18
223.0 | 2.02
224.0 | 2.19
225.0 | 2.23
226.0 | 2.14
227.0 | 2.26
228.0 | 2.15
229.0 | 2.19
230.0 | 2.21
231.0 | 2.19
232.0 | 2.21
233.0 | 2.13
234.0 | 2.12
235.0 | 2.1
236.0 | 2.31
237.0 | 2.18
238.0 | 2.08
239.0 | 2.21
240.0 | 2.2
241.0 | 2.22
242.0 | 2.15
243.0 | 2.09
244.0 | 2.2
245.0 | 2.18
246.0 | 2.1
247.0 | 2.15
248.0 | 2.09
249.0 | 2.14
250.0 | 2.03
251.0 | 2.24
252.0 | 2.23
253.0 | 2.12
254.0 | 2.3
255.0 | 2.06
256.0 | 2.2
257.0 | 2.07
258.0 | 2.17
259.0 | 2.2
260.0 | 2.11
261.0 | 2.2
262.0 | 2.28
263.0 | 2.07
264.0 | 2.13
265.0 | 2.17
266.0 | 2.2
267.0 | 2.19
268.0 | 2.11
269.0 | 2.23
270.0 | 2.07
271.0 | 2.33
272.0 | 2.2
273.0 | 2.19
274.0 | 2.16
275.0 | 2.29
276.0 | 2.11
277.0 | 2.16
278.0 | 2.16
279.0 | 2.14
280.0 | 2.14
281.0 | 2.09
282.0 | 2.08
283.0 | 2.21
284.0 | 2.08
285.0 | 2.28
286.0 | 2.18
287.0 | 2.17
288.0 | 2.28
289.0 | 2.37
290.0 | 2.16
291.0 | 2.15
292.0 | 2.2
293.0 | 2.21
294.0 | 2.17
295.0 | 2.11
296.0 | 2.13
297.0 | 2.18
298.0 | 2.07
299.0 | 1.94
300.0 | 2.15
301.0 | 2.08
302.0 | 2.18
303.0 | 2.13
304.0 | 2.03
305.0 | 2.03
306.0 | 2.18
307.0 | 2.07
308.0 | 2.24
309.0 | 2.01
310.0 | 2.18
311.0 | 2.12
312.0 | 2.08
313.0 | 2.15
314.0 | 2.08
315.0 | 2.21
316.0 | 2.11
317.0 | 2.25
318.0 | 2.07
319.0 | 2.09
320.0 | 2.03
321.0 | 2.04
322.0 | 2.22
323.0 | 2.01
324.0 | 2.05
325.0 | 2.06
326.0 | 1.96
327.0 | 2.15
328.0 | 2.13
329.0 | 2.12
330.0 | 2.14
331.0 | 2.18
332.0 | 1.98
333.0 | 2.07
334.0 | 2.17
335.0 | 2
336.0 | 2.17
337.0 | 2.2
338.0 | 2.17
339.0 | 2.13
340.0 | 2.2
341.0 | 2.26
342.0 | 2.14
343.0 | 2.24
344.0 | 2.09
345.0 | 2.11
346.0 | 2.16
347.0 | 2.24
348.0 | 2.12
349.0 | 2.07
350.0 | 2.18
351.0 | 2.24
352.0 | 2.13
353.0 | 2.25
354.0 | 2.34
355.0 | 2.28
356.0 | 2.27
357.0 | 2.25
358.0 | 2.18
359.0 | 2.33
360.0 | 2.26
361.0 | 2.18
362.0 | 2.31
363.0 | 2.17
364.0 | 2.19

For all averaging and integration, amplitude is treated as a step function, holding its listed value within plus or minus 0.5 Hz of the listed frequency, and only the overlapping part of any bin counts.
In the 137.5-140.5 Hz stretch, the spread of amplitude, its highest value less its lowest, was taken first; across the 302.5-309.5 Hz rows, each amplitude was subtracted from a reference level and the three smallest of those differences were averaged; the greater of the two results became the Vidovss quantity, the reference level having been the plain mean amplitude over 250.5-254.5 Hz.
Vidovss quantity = 0.130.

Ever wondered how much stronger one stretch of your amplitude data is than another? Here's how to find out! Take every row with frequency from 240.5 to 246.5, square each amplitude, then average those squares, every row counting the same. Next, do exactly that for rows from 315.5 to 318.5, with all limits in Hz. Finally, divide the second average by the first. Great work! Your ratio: 0.99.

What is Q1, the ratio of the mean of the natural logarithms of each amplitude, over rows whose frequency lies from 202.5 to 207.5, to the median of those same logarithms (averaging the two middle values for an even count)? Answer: 0.994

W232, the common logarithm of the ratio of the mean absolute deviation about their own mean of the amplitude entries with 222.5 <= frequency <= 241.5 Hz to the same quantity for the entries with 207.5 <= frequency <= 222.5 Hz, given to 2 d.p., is -0.11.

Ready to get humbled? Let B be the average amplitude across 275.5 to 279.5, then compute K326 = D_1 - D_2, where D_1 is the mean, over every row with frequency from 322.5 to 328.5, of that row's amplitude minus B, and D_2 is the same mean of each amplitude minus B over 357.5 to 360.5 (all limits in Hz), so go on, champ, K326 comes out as -0.20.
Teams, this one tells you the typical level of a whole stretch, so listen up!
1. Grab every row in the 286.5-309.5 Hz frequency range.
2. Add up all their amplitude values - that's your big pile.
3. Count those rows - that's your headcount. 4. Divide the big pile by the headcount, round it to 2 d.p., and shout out 2.14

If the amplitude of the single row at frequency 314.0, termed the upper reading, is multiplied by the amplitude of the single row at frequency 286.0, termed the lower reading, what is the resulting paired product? 4.53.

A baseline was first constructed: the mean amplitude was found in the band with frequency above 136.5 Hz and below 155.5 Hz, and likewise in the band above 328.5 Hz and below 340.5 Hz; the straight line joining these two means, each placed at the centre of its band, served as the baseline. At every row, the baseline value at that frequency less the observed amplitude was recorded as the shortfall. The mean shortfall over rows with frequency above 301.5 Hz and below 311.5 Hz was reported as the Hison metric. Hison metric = 0.013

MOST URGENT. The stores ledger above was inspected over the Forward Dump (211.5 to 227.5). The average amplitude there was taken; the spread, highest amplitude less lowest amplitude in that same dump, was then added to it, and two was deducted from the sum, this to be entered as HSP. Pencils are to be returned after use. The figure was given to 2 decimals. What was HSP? 0.55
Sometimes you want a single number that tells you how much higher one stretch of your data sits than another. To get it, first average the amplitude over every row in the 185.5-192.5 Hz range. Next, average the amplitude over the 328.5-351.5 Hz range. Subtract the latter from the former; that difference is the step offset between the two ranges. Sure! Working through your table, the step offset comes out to -0.023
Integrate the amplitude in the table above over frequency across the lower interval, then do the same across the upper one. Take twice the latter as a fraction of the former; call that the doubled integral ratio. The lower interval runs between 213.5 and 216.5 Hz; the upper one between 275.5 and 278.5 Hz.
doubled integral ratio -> 1.94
